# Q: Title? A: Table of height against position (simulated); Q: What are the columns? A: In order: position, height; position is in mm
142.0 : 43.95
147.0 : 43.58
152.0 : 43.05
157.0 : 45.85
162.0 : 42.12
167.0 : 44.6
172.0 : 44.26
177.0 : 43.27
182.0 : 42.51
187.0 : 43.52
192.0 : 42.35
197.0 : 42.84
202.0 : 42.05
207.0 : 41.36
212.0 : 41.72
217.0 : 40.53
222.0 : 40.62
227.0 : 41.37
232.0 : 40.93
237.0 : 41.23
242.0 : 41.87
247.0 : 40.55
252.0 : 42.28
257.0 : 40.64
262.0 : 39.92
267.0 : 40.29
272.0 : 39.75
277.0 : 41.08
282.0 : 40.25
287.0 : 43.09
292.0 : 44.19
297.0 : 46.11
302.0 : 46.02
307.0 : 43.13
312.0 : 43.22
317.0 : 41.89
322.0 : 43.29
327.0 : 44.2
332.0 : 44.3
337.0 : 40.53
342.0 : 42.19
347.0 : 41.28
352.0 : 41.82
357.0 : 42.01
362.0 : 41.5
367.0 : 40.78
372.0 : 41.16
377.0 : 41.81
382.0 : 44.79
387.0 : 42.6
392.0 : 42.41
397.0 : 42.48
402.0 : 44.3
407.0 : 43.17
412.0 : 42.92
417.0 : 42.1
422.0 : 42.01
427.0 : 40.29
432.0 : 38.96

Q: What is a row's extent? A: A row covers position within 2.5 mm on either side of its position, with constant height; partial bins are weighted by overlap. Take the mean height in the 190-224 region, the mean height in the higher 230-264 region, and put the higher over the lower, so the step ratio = 0.99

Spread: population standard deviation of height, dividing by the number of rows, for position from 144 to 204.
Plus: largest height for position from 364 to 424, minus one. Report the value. 44.9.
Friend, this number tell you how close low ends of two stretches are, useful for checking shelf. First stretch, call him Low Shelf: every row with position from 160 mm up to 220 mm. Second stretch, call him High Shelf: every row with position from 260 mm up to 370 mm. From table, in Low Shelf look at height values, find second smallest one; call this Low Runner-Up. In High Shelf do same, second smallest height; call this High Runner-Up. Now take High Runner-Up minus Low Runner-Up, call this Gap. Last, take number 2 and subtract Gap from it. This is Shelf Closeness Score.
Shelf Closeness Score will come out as 3.4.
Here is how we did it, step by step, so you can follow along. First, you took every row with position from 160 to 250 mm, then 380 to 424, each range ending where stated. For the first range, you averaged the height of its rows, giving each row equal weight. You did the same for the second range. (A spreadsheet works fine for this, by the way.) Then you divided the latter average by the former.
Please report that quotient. 1.021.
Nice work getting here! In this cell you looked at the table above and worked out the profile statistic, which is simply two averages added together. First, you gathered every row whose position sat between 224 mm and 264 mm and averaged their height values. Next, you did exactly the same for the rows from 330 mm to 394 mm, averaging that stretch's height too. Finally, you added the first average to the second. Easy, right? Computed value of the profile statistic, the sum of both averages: 83.2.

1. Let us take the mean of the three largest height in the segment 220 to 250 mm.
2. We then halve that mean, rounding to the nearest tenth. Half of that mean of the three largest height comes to 20.7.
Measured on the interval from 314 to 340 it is 22.0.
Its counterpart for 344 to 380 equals 20.9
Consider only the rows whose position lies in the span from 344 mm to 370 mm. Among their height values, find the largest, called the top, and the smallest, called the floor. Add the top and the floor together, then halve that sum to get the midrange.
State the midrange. 41.4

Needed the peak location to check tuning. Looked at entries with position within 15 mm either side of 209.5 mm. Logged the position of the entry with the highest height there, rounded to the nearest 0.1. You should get 197.0 mm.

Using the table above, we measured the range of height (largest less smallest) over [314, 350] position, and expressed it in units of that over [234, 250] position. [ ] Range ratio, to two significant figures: 2.9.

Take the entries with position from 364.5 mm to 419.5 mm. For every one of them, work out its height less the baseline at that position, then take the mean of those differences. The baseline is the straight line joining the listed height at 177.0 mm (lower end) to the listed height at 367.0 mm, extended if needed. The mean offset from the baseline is 2.1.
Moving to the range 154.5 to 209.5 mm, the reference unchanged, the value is 0.0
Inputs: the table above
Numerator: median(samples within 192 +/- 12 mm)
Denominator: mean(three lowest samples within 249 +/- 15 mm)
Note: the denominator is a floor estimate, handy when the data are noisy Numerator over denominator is 1.05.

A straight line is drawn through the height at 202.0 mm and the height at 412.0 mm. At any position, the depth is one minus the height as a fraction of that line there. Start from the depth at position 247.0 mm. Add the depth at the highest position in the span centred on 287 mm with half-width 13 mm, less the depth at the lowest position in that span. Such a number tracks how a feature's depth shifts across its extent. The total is -0.08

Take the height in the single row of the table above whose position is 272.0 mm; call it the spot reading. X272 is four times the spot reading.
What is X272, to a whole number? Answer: 159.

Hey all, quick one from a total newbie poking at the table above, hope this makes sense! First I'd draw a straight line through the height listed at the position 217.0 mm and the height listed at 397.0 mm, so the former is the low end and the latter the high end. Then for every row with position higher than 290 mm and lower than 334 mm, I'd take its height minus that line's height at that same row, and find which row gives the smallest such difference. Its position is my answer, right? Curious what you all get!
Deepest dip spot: 317.0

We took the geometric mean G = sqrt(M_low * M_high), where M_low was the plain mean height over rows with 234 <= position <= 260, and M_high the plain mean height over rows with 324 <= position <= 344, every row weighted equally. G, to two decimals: 42.05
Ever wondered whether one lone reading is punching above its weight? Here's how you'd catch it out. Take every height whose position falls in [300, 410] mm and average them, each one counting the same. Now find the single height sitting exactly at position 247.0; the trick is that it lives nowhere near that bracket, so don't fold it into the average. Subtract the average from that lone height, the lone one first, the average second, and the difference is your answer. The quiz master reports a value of -2.1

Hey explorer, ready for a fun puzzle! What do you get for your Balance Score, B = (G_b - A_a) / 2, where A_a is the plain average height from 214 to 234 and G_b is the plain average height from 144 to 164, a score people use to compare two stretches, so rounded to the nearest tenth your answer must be 1.4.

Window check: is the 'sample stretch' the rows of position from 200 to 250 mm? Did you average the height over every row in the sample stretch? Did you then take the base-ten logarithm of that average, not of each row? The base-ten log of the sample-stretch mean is 1.62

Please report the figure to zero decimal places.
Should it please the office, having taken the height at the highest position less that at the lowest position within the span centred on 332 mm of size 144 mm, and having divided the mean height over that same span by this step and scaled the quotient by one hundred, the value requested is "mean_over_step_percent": 969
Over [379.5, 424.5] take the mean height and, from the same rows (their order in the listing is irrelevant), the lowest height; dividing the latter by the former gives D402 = 0.978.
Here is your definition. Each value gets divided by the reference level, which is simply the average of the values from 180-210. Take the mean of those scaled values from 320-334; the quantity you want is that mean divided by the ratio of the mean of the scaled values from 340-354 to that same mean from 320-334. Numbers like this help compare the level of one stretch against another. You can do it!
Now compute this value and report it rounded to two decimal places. 1.09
